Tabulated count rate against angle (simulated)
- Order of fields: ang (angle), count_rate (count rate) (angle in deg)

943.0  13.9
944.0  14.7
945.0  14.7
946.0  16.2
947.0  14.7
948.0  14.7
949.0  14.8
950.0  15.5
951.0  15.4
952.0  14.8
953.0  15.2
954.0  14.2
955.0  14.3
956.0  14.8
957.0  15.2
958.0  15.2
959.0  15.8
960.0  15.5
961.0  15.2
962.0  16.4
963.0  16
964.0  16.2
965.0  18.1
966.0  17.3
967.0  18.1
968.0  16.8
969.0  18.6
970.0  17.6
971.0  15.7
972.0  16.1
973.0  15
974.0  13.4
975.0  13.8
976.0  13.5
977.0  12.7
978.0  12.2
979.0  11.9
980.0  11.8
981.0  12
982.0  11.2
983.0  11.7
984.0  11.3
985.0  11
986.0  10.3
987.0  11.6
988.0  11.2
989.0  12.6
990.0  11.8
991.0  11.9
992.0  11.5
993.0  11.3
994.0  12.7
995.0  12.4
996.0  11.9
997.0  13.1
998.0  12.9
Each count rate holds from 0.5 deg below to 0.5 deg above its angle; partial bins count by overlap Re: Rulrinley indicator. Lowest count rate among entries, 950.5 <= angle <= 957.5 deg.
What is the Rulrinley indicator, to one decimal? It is 14.2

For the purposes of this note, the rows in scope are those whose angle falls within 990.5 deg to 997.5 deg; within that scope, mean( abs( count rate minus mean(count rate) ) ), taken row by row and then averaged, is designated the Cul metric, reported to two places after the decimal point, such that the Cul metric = 0.53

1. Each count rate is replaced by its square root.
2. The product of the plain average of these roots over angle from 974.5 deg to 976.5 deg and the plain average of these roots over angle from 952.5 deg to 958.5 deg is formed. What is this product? 14.2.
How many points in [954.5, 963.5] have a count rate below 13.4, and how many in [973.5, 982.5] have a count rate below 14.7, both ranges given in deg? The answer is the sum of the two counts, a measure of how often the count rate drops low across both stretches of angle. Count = 9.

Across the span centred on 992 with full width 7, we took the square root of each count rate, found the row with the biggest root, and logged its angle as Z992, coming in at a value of 994.0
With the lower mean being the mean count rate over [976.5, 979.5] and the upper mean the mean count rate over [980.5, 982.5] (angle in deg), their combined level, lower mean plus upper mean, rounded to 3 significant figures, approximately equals 23.9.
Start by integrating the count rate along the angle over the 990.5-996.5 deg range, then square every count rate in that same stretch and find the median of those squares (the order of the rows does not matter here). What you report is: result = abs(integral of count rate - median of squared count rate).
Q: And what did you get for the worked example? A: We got 70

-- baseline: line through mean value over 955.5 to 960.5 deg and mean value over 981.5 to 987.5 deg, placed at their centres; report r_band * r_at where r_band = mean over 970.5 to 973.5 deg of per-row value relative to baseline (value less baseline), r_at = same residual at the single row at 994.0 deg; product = 7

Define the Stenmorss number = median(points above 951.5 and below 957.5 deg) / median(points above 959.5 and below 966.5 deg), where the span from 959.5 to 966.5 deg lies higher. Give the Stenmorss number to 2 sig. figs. 0.91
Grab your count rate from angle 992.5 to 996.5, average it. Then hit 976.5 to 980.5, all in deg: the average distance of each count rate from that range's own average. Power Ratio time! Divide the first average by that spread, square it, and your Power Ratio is 1620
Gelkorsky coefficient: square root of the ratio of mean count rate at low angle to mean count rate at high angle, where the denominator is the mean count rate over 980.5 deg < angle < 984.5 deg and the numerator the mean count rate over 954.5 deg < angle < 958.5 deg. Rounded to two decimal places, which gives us 1.13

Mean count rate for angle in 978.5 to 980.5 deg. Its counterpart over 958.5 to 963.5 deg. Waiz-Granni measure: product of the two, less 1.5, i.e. 185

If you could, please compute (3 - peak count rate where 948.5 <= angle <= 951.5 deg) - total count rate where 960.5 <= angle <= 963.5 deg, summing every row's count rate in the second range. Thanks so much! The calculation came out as -60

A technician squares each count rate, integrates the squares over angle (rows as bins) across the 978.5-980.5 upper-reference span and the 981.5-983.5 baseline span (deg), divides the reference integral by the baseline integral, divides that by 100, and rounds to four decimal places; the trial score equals 0.0107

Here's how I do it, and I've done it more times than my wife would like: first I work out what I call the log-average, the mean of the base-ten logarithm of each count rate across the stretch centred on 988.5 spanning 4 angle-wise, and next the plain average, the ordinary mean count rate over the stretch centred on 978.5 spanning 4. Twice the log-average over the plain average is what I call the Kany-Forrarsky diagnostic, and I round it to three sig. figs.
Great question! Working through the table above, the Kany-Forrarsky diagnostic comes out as 0.176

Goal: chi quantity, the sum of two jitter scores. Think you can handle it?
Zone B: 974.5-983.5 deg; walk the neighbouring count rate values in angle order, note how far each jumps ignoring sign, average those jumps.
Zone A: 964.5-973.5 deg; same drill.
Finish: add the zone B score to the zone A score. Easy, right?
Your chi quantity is 1.6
